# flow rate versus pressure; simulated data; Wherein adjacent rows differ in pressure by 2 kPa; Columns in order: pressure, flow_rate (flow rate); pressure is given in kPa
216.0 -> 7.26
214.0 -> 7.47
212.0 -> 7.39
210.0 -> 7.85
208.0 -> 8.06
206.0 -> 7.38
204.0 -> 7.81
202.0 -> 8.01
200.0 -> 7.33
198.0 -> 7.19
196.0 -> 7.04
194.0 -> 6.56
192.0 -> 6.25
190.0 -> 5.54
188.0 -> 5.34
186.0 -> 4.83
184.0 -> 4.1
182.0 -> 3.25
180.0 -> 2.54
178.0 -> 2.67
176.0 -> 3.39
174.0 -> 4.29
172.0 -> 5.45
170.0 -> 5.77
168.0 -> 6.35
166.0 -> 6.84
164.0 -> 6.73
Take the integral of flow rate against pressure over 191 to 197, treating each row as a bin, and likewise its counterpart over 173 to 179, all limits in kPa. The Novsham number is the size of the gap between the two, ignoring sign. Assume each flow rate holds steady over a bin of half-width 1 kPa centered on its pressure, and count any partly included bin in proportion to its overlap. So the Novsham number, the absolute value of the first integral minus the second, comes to 19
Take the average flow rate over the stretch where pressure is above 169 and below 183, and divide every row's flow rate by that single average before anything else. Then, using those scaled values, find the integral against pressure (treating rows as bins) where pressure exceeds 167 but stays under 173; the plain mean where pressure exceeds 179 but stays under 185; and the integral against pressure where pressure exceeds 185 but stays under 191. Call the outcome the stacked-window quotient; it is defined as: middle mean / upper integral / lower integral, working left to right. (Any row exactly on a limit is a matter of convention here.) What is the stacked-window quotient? 0.012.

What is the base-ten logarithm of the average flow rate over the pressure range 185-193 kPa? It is 0.74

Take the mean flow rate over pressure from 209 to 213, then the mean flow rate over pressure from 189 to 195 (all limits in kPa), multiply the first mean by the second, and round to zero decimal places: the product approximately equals 47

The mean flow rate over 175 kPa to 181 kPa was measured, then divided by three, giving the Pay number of 1.0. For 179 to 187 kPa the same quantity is 1.2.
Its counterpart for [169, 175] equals 1.7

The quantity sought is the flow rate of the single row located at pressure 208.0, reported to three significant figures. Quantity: 8.06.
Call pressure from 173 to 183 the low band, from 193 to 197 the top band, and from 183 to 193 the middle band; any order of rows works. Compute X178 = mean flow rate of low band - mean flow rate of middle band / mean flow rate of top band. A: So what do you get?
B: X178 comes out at 2.5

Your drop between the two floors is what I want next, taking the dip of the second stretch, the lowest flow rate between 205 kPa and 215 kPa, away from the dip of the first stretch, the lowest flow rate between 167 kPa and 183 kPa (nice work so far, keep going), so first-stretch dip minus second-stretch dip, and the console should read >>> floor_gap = -4.8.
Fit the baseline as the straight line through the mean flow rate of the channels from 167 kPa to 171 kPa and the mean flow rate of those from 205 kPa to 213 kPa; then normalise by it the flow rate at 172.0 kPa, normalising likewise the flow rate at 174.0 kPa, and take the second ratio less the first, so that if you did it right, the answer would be -0.2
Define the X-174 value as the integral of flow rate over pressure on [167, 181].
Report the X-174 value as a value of 61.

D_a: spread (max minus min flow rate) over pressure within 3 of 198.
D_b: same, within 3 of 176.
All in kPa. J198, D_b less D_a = 1.3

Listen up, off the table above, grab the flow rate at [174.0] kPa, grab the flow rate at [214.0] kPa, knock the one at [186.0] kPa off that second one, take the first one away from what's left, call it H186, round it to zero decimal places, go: -2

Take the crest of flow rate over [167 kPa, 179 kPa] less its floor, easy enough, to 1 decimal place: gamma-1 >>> 3.7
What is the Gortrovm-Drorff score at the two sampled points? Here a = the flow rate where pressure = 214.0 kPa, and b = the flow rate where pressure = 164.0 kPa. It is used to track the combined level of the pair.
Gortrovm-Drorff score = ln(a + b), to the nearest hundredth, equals 2.65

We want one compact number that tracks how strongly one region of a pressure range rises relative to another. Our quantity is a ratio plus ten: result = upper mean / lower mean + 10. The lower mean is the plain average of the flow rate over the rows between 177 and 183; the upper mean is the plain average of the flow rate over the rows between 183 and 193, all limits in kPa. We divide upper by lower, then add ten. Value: 11.8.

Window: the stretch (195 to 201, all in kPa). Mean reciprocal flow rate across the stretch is 0.14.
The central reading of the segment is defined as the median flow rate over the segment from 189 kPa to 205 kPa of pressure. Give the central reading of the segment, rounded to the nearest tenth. 7.1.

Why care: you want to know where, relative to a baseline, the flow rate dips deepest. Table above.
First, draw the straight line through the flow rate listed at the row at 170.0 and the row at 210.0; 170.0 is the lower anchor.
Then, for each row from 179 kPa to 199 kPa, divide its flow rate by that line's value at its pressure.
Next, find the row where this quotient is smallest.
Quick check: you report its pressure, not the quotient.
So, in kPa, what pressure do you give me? 180.0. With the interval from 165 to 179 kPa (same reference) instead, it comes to 178.0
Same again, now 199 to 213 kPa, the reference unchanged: 212.0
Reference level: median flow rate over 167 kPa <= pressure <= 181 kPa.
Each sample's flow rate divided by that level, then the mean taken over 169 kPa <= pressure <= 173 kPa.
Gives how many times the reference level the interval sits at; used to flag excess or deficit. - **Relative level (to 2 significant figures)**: 1.3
